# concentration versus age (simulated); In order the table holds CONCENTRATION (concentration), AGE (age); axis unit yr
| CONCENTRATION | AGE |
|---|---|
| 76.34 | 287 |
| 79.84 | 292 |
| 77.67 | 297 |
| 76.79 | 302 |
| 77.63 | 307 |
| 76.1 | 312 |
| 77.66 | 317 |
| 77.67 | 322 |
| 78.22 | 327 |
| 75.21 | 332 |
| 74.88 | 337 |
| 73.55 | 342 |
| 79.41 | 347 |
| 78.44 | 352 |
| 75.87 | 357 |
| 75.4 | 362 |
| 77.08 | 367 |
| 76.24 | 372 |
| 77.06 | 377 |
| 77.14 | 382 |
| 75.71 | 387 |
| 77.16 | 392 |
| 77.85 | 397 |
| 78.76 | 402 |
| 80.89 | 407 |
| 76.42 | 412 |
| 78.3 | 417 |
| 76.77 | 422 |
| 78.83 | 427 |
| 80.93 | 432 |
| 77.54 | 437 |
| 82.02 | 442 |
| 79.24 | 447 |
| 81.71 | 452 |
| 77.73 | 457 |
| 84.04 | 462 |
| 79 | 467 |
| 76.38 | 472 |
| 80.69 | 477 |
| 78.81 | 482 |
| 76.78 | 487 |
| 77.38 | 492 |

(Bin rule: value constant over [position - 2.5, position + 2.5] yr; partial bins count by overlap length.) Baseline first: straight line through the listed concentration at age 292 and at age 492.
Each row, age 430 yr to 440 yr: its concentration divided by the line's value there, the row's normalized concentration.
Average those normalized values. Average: 1.015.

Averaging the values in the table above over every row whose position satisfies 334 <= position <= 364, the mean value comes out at 76.3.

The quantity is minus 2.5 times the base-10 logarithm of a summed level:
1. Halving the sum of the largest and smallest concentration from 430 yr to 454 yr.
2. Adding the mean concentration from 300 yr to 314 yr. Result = -5.49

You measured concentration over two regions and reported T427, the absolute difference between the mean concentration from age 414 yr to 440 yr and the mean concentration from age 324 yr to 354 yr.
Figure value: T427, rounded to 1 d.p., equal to 1.9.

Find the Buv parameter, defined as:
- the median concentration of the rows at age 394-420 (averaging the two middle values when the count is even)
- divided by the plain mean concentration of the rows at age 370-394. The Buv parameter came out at 1.02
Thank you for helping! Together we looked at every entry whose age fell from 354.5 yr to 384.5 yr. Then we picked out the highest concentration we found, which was 77.14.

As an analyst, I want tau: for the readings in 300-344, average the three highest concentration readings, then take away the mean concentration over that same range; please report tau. 1.4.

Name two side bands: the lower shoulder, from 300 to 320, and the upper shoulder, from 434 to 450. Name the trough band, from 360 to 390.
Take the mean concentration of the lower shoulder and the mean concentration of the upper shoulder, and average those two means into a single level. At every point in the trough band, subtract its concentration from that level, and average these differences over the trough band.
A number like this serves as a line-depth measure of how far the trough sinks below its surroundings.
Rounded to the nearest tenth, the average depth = 1.9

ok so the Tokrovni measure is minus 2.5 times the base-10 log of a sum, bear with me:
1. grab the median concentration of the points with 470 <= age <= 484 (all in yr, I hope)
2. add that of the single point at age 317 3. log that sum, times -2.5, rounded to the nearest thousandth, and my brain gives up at -5.486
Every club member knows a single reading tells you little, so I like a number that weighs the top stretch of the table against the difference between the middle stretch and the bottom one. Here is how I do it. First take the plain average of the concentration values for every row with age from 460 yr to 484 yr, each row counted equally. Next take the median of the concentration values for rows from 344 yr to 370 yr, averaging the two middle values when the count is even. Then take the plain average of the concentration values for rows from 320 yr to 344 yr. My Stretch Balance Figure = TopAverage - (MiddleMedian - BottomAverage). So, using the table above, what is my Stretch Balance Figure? 78.6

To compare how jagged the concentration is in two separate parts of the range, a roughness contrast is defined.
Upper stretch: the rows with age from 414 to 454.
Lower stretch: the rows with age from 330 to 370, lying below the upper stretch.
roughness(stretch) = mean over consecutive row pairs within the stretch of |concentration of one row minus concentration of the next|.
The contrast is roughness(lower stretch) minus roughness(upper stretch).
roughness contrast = -0.8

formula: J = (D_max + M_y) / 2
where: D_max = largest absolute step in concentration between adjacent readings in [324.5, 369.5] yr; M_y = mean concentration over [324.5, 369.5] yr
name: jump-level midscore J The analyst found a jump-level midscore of 41.2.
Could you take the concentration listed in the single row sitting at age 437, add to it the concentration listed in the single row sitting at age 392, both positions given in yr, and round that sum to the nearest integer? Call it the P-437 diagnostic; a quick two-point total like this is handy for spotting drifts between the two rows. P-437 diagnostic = 155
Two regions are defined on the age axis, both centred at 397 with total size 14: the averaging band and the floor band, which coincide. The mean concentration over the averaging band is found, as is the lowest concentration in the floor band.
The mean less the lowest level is 0.8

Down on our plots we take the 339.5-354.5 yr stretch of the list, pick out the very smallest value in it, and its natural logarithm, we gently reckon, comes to 4.30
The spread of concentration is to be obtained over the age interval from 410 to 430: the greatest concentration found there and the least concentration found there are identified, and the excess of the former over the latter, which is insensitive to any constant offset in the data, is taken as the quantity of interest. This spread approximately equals 2.4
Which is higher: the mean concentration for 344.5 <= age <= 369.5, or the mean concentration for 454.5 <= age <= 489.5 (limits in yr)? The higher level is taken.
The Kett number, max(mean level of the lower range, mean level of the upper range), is 79.1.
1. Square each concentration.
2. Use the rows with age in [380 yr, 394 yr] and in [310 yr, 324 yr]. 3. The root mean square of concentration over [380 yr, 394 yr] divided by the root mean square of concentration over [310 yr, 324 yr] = 0.99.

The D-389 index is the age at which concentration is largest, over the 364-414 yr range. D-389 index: 407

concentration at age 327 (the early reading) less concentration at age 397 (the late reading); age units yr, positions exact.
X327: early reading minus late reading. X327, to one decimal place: 0.4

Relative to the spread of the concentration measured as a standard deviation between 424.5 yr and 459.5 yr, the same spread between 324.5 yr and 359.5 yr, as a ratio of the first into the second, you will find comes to 1.18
